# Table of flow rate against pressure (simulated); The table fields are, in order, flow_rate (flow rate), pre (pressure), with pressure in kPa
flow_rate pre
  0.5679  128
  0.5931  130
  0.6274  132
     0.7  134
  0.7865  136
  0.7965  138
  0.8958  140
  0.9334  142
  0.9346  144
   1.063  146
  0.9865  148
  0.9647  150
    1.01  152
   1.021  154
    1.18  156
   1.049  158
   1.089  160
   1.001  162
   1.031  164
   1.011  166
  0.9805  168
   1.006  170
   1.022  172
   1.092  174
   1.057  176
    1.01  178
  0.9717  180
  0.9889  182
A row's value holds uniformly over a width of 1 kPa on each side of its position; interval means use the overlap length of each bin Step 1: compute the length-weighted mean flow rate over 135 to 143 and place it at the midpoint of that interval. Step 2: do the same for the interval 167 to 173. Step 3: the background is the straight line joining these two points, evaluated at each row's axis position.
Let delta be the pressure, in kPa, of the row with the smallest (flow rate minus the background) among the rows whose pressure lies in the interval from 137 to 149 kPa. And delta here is 138 kPa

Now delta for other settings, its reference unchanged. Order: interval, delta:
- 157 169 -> 168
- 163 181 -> 180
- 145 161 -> 150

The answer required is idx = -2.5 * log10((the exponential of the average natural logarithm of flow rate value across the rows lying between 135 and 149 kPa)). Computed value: 0.10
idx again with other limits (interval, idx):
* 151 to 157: -0.07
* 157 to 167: -0.04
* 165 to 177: -0.03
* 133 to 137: 0.32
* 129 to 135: 0.49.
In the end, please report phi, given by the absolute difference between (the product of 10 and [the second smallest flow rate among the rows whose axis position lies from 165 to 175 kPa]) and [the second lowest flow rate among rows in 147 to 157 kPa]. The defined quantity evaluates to 9.1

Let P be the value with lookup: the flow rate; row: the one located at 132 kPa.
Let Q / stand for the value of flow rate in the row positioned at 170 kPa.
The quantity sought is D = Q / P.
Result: 1.60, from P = 0.6274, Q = 1.006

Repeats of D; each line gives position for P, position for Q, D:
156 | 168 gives 0.83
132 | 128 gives 0.91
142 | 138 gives 0.85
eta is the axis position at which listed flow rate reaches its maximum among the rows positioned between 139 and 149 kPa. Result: 146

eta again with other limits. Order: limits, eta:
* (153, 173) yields 156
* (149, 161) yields 156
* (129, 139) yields 138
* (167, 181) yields 174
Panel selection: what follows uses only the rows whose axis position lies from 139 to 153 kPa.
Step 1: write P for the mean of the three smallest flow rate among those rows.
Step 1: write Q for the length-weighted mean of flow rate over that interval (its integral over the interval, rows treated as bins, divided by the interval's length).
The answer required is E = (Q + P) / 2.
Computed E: 0.95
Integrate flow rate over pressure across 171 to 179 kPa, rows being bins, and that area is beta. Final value 8.4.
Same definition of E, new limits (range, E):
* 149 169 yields 1.01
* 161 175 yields 1.01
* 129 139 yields 0.67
